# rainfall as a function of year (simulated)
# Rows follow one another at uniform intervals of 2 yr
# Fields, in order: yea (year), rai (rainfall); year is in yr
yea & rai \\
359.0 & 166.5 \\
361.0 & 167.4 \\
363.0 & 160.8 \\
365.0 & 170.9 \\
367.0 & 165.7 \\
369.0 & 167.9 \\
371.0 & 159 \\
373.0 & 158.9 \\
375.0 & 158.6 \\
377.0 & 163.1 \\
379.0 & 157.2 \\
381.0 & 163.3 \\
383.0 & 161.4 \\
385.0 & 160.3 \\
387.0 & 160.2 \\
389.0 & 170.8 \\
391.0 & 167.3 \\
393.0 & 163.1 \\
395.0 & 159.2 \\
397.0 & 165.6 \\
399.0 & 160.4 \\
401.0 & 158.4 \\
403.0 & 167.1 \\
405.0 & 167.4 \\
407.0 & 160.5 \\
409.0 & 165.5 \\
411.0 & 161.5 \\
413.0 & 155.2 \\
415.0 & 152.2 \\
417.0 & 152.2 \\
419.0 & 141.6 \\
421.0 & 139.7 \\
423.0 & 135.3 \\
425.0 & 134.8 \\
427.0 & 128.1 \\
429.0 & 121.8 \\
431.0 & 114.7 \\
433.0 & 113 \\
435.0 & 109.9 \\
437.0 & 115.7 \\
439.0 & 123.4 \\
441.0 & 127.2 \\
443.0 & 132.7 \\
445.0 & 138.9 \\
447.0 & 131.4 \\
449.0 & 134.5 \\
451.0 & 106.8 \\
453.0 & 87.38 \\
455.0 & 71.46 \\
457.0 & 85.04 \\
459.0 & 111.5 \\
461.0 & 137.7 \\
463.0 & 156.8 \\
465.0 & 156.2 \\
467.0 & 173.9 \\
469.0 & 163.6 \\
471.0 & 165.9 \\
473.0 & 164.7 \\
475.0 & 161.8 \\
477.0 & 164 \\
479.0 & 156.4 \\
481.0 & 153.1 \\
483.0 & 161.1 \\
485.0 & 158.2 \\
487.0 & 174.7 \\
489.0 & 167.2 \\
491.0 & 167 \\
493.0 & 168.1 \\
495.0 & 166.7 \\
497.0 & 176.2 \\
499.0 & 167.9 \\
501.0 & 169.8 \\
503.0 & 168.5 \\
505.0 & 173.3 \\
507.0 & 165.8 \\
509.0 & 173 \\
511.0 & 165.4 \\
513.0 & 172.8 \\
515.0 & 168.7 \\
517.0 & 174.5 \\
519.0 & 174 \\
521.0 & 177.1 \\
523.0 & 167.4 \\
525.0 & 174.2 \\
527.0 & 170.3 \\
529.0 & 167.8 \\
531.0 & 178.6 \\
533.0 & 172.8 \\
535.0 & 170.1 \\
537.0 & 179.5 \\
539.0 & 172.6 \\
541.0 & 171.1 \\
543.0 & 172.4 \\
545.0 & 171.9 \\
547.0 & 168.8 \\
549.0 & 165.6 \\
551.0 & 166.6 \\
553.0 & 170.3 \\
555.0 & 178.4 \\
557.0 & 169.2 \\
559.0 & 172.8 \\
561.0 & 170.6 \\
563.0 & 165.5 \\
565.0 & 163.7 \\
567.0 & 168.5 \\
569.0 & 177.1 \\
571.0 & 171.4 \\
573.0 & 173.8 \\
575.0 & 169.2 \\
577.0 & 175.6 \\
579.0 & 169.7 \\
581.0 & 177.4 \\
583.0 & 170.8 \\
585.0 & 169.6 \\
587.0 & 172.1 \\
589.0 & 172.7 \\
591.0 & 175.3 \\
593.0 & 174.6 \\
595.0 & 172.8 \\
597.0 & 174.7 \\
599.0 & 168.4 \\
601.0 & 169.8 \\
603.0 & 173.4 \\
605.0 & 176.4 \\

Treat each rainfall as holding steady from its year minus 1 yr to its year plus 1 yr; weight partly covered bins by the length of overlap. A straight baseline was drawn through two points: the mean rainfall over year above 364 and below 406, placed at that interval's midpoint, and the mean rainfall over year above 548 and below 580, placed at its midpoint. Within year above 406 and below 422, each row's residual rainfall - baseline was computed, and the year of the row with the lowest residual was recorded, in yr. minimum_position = 421.0 yr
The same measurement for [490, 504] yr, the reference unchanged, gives 495.0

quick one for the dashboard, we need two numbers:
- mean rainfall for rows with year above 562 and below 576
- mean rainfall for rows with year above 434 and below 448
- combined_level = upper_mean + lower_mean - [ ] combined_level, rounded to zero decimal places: 295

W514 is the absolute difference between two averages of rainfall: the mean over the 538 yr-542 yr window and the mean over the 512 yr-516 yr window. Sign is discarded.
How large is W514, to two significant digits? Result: 1.1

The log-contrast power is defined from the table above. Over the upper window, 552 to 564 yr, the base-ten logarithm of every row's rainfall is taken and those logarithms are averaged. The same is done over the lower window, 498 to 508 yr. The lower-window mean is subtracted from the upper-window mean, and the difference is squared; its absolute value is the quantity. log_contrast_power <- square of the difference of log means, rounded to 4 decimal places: 0.0000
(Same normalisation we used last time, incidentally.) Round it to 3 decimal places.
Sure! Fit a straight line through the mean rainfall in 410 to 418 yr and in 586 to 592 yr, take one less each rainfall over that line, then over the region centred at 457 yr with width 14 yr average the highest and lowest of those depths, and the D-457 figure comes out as 0.287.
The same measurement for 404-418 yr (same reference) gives -0.031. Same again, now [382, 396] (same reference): -0.079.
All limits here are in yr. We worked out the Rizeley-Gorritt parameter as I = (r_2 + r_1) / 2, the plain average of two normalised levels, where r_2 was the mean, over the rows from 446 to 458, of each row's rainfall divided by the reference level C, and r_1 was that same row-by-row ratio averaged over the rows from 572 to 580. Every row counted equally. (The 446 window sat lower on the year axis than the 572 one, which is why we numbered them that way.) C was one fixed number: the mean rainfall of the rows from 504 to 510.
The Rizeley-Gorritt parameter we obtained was 0.81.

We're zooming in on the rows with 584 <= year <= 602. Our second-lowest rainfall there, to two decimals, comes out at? 169.60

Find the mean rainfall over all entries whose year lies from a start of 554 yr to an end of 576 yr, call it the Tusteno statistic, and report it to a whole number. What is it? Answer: 171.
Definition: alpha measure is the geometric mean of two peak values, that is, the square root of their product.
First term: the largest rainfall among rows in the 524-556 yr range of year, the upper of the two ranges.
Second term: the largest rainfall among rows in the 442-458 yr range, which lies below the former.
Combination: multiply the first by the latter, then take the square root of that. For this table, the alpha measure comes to 158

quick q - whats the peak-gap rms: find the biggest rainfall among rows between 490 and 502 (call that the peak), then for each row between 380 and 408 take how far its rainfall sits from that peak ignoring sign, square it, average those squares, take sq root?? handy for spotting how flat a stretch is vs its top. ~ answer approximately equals 13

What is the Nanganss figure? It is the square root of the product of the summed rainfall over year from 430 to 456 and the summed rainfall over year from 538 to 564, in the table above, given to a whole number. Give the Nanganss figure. 1827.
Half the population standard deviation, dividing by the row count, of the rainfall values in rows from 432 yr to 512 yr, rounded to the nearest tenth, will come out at 13.9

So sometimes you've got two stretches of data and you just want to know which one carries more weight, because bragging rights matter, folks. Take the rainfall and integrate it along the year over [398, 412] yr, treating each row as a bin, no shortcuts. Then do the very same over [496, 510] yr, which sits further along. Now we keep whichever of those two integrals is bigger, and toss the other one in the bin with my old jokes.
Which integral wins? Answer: 2389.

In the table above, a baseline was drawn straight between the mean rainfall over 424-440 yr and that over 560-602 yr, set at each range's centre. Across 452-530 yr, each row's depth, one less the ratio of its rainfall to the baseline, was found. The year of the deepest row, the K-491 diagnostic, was 455.0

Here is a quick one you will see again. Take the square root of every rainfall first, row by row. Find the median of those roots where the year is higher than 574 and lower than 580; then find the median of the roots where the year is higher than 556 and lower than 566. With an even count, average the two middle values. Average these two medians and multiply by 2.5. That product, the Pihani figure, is 32.5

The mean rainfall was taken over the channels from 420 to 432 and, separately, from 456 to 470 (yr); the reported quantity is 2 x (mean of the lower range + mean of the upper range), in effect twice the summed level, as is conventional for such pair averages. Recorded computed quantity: 539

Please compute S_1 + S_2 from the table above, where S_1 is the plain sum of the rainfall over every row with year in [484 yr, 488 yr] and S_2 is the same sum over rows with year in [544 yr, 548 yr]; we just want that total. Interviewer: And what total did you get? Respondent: 674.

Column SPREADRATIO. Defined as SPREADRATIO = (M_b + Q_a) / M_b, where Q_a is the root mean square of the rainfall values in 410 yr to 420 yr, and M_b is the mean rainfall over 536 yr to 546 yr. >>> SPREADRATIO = 1.88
